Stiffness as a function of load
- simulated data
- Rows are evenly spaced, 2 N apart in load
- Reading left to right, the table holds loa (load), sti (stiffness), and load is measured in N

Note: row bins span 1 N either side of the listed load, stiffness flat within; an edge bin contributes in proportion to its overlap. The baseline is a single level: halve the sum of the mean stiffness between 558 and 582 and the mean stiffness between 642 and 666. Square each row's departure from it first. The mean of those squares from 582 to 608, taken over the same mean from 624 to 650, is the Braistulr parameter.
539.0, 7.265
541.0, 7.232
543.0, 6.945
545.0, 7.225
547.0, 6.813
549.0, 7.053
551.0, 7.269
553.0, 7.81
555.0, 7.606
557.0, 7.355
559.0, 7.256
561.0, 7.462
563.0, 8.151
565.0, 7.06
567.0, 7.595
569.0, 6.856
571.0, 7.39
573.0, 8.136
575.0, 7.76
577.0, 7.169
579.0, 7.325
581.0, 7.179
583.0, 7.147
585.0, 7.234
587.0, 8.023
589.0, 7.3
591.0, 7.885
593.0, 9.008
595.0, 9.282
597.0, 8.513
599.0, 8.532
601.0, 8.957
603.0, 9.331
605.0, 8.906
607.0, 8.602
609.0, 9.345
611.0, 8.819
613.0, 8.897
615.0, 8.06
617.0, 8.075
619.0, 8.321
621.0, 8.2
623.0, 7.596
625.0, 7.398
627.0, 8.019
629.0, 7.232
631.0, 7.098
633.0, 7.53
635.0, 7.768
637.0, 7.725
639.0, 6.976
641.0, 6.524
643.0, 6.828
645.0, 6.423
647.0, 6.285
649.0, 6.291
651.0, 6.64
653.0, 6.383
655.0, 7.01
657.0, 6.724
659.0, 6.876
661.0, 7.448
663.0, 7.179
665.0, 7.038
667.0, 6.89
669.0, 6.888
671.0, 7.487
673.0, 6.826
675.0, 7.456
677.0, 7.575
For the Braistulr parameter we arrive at 7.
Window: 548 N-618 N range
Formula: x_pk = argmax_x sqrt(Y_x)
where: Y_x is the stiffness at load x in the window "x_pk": 609.0 N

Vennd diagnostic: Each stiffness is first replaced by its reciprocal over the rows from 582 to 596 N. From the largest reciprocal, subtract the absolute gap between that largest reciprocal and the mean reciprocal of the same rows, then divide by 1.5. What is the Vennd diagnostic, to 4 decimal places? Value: 0.0843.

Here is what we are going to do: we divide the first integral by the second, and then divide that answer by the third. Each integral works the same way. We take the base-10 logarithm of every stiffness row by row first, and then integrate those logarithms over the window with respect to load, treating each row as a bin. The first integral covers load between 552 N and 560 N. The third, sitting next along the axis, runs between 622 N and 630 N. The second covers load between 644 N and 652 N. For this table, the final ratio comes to 0.154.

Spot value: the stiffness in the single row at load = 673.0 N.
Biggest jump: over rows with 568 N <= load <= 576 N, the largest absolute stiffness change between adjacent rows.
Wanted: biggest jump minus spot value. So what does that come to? -6.1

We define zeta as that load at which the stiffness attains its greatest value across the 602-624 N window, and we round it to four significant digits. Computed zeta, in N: 609.0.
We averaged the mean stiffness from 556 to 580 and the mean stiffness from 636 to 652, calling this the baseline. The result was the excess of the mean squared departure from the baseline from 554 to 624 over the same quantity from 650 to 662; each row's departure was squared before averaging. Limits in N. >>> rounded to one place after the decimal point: 1.2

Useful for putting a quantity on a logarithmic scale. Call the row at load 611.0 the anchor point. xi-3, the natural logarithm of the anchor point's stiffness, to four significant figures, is 2.177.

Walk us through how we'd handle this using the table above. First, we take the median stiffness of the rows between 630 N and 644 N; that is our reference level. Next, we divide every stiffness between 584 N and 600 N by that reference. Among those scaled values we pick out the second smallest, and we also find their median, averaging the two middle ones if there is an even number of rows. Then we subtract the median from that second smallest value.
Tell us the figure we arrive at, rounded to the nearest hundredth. -0.14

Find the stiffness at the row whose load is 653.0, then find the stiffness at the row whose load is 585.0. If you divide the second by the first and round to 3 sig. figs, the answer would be 1.13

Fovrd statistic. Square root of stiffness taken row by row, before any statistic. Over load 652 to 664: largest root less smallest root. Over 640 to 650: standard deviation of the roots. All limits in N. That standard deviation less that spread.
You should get -0.16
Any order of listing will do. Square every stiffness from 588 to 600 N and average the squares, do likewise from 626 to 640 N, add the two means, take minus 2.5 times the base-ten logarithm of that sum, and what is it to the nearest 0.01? -5.26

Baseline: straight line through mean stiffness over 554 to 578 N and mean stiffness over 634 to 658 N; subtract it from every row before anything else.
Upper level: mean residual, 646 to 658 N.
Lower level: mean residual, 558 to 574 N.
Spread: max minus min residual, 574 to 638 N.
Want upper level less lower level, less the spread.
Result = -2.6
